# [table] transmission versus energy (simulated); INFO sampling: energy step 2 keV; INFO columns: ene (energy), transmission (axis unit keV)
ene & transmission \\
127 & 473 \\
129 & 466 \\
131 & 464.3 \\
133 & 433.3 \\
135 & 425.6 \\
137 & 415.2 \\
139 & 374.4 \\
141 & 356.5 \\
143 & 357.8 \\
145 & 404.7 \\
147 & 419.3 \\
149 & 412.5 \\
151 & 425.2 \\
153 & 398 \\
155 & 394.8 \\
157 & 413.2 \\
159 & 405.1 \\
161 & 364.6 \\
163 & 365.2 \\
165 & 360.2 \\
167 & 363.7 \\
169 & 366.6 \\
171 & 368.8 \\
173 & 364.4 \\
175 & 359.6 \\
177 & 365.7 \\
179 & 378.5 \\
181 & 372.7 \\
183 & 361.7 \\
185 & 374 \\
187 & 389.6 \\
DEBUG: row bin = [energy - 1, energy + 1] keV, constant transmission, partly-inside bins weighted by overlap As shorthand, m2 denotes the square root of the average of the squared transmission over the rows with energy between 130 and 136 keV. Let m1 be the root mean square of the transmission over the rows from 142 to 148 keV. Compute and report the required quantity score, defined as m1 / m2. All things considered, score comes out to 0.89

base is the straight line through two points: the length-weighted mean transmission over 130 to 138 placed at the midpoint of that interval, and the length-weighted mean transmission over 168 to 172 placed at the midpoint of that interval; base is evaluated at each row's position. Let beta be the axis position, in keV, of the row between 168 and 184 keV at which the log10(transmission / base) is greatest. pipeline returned 179 keV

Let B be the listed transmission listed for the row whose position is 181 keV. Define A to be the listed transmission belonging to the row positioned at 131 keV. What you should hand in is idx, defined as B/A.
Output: 0.80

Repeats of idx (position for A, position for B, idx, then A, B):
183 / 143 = 0.99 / 361.7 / 357.8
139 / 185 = 1.00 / 374.4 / 374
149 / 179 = 0.92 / 412.5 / 378.5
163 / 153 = 1.09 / 365.2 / 398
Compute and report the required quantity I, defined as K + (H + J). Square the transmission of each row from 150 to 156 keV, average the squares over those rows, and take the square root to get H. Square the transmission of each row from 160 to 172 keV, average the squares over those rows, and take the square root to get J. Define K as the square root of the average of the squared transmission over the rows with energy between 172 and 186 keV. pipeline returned 1139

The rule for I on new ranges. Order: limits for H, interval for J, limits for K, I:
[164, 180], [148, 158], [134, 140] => 1181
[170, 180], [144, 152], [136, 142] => 1166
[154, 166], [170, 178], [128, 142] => 1170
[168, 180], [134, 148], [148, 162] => 1164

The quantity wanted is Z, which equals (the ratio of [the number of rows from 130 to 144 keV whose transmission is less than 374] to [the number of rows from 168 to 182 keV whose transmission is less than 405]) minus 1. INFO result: -0.7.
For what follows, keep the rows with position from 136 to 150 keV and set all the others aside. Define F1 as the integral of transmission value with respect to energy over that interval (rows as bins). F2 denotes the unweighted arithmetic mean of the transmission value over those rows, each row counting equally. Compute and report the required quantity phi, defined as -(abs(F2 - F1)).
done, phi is -5089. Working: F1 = 5481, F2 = 391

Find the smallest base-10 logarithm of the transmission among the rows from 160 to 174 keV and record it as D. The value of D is 2.56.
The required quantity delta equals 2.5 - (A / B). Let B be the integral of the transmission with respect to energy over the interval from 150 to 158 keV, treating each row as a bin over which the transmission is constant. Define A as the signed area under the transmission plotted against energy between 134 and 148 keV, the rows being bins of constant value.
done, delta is 0.8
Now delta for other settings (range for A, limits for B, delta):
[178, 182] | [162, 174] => 2.2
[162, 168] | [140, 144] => 1.0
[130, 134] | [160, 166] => 1.7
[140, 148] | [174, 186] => 1.8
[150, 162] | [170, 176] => 0.3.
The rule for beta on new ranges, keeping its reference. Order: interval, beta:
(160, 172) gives 171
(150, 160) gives 151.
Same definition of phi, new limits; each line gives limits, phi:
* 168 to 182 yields -4785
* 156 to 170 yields -4900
